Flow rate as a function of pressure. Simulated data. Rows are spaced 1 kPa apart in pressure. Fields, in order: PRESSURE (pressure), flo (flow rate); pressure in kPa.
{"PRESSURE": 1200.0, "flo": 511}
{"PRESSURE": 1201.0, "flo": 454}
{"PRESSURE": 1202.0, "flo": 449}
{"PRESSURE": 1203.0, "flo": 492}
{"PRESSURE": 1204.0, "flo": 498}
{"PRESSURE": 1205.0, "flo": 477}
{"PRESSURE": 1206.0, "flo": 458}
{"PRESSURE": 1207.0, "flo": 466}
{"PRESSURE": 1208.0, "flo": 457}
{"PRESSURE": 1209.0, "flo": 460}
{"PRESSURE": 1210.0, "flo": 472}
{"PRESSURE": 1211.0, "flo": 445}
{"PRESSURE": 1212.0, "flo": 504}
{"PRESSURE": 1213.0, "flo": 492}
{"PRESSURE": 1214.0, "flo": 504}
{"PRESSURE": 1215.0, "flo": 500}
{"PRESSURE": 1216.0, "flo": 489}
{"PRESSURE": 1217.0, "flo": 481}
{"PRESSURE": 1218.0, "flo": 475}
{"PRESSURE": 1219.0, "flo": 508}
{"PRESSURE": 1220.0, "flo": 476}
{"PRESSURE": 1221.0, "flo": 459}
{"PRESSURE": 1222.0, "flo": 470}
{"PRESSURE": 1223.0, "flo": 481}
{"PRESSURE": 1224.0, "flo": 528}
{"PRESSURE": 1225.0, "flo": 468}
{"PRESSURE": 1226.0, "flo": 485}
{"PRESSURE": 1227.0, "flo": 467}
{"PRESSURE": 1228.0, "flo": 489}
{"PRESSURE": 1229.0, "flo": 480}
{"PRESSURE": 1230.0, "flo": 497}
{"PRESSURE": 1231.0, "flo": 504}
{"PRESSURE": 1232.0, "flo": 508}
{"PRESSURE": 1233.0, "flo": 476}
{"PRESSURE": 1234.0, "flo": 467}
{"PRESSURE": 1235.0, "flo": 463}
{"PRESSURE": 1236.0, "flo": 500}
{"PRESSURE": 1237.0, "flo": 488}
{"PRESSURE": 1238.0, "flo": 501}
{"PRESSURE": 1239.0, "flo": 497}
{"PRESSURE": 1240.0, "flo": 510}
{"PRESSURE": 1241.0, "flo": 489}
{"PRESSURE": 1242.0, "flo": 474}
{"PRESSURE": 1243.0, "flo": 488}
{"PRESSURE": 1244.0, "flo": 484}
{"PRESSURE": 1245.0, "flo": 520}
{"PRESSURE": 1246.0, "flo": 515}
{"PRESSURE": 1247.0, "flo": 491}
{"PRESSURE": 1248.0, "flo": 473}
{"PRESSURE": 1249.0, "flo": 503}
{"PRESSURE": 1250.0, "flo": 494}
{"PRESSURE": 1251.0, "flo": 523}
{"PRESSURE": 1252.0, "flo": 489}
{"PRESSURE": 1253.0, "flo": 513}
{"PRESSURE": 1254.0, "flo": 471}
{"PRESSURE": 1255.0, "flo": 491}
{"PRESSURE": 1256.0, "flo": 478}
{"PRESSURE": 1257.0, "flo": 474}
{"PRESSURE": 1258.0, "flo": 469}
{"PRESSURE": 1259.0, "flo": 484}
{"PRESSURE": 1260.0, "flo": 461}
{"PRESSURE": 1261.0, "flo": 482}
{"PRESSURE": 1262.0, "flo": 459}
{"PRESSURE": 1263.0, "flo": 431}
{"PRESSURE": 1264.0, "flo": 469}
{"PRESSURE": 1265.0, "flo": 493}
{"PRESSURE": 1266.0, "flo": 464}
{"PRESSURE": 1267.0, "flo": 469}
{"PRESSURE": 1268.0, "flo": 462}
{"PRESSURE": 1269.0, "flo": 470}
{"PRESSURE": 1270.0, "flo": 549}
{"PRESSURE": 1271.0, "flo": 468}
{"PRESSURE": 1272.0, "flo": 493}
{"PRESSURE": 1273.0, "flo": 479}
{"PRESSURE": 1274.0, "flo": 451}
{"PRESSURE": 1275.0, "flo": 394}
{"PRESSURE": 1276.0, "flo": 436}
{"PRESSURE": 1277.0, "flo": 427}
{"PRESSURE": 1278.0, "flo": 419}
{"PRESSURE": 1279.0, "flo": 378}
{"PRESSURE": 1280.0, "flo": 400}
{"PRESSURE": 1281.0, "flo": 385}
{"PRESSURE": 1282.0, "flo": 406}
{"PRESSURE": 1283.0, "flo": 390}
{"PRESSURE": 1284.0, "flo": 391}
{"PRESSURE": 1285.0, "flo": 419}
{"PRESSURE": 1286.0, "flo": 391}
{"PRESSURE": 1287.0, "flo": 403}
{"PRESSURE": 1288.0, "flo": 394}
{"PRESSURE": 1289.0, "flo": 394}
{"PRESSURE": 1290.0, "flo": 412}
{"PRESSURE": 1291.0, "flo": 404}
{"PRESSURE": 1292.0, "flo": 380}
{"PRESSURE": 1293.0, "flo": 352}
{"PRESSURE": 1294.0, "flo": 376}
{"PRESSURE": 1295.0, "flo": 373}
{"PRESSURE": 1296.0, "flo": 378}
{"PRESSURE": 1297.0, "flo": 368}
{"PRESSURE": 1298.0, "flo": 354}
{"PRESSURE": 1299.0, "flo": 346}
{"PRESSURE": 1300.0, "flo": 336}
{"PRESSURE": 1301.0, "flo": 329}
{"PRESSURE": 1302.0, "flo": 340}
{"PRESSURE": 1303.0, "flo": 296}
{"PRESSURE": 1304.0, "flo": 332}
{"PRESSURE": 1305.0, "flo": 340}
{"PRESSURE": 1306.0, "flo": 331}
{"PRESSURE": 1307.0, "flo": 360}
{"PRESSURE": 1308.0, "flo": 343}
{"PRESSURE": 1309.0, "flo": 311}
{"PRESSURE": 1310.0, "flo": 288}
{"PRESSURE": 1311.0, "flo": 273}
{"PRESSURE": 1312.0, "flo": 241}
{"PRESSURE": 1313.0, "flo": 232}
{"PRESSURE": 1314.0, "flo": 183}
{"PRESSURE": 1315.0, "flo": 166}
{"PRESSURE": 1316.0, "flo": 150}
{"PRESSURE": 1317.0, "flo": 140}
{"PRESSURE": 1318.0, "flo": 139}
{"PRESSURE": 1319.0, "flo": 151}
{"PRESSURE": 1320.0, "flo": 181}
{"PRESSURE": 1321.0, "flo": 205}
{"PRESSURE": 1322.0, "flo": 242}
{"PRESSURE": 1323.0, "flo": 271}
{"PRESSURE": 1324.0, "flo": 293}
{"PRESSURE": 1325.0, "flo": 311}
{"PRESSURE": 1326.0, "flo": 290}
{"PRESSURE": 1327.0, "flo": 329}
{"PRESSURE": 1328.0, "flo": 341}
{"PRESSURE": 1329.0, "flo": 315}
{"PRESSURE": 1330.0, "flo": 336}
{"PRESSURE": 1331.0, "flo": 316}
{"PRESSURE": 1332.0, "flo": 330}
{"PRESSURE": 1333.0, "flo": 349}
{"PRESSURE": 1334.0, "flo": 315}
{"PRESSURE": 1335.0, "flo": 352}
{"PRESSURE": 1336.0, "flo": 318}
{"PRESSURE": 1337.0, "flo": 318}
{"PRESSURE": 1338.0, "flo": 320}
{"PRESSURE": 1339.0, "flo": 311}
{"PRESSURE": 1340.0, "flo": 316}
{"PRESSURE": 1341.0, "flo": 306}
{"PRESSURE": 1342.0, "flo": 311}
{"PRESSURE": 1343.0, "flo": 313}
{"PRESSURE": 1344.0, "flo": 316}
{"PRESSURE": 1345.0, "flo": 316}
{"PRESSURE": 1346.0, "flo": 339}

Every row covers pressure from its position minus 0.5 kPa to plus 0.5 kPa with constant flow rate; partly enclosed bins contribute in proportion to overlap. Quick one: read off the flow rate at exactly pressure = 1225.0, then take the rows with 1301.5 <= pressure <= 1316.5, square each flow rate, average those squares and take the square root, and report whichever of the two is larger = 468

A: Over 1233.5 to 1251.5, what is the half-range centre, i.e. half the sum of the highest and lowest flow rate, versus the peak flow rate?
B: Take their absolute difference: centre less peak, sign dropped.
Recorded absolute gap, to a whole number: 30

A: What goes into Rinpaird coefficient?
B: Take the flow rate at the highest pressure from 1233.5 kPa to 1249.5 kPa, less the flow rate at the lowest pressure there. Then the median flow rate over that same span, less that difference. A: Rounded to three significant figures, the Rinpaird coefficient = 454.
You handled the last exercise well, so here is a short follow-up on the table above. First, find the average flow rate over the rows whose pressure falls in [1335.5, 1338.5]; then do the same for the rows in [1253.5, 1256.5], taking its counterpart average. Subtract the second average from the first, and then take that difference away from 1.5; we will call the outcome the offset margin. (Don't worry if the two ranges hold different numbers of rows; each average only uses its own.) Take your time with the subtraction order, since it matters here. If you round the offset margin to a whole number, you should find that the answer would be 163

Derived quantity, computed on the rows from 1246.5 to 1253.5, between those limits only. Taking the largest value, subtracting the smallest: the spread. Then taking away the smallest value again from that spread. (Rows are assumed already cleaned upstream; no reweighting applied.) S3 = -423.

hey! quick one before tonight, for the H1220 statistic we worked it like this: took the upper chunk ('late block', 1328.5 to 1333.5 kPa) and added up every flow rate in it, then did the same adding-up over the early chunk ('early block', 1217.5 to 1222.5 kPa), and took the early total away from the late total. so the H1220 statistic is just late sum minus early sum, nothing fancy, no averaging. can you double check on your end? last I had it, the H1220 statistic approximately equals -742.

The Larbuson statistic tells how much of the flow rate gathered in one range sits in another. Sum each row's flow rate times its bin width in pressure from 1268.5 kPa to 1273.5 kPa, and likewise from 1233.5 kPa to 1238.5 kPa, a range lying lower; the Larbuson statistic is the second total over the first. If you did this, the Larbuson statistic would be 0.98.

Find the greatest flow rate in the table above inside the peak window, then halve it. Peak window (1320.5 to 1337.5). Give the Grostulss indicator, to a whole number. 176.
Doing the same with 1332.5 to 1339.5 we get 176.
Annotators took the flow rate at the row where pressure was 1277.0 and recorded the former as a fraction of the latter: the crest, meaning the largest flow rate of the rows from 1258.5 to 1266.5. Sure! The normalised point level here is 0.87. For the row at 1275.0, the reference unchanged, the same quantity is 0.80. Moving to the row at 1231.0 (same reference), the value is 1.02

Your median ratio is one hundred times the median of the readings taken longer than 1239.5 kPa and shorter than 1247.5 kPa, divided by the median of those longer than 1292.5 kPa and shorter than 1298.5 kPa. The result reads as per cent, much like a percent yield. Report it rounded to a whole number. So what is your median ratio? 132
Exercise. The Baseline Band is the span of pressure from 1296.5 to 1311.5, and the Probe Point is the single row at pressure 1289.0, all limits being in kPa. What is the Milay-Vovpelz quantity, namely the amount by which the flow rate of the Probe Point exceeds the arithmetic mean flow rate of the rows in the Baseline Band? 64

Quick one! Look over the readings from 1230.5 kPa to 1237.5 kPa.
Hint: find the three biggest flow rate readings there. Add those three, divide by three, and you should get 504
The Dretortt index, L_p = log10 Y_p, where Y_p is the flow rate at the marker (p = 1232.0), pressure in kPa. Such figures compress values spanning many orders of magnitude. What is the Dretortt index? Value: 2.71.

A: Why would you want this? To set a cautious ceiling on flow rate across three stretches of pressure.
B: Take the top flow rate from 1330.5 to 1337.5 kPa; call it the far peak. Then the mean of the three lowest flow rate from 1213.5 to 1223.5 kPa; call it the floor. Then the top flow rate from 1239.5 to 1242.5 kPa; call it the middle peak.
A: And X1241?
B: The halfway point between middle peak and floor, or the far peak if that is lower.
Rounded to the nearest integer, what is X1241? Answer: 352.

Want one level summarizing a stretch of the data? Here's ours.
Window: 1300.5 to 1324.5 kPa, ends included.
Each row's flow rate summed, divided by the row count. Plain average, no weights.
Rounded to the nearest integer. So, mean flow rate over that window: 256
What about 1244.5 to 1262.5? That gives 488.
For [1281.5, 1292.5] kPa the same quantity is 399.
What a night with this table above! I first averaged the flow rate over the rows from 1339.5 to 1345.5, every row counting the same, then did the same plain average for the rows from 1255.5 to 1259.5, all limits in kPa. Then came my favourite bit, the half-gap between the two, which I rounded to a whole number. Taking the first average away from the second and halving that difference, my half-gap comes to 82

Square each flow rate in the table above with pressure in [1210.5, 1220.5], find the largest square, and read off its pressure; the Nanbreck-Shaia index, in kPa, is 1219.0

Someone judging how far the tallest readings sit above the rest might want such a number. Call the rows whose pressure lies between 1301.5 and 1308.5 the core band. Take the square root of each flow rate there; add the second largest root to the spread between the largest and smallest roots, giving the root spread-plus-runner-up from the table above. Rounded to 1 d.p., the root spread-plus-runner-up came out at 20.3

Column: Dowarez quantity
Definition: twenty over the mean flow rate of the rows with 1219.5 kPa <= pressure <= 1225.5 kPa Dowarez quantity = 0.042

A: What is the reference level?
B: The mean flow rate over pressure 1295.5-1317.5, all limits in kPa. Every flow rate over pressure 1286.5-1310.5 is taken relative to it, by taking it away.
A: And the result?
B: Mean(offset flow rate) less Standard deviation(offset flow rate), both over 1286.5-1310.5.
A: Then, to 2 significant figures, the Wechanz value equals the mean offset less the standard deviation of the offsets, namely 30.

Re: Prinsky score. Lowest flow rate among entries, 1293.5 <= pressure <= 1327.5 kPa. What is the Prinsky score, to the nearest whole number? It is 139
